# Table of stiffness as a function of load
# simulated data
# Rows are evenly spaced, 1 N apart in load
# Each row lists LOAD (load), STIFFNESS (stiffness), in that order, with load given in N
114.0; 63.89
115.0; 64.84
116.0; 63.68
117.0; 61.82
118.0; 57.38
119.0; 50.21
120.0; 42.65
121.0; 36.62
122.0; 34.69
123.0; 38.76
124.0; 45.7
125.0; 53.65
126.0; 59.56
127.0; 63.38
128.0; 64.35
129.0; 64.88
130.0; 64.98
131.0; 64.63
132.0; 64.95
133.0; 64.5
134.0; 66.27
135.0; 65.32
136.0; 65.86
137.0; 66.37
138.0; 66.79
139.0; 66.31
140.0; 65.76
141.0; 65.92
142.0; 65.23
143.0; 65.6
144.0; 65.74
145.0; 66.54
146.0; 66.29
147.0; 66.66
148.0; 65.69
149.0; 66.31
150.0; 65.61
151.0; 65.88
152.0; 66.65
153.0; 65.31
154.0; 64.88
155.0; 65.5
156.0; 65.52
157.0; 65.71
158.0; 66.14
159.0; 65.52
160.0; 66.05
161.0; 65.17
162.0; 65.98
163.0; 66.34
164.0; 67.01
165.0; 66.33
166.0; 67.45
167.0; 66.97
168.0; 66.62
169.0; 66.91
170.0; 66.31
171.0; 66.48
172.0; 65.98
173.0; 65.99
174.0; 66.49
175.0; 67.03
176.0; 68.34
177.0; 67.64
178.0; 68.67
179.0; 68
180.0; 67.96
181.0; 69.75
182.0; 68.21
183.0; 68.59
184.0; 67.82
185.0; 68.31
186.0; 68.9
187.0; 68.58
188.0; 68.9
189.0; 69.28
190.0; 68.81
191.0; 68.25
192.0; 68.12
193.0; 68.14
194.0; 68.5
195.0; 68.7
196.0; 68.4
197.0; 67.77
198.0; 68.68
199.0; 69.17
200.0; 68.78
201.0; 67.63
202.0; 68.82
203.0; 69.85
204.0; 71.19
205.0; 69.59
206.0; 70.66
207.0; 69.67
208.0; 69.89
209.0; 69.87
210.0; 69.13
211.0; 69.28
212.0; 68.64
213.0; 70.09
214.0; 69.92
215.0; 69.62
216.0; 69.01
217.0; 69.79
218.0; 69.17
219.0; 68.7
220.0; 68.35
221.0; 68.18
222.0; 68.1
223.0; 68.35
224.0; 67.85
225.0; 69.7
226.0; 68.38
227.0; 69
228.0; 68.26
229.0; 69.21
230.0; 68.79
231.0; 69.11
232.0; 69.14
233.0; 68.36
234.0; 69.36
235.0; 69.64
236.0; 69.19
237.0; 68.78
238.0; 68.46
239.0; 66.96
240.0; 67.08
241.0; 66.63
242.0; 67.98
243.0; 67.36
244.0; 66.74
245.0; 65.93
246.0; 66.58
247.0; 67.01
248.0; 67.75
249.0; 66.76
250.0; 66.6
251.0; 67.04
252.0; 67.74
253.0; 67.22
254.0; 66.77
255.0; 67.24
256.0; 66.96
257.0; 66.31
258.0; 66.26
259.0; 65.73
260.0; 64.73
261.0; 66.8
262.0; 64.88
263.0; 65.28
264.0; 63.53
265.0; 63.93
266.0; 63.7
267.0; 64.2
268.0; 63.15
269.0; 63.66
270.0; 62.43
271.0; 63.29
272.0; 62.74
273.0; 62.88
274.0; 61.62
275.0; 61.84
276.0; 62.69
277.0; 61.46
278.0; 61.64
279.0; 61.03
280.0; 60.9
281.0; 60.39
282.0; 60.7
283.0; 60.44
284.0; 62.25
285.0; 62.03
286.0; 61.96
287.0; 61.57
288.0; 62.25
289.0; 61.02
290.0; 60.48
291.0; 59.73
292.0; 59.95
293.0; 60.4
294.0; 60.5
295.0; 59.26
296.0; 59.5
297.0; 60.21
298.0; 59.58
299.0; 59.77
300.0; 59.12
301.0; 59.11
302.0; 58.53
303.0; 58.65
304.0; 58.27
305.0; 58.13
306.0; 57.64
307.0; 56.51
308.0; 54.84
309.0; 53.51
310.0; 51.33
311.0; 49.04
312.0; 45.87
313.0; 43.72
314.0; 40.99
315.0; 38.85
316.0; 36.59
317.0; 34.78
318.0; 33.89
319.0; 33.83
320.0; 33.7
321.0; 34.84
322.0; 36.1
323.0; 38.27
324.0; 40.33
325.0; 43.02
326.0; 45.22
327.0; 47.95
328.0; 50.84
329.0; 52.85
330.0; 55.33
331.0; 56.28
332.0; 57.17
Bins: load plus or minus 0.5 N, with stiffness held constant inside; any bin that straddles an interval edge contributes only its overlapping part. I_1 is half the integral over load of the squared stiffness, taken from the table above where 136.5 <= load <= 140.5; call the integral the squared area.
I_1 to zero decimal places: 8794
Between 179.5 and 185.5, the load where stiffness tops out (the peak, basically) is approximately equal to 181.0 N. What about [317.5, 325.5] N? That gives 325.0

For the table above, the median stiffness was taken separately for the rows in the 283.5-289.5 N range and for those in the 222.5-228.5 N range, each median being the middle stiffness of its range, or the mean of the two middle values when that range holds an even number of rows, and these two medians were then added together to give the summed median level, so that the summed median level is 130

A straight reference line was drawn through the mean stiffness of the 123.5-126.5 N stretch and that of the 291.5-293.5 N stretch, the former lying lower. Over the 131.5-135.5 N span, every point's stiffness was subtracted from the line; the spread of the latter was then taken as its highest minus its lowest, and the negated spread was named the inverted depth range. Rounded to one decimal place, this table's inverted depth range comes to -1.7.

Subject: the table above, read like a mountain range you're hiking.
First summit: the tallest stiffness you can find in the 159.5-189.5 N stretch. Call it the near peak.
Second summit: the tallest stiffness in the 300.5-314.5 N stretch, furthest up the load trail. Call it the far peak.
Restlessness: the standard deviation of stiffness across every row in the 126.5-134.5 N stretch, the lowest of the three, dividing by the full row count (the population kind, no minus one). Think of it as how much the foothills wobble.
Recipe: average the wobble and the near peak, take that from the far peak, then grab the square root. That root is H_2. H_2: 4.9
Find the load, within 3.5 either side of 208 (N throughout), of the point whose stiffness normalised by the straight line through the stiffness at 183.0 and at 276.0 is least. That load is 210.0 N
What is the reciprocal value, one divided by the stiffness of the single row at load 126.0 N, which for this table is 0.0168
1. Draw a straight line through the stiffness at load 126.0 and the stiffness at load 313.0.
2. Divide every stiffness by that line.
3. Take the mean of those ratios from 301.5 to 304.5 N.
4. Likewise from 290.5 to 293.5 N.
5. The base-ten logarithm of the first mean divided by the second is 0.00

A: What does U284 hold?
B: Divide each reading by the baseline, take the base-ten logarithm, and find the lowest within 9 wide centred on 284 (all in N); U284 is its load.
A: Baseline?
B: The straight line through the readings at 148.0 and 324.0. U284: 281.0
